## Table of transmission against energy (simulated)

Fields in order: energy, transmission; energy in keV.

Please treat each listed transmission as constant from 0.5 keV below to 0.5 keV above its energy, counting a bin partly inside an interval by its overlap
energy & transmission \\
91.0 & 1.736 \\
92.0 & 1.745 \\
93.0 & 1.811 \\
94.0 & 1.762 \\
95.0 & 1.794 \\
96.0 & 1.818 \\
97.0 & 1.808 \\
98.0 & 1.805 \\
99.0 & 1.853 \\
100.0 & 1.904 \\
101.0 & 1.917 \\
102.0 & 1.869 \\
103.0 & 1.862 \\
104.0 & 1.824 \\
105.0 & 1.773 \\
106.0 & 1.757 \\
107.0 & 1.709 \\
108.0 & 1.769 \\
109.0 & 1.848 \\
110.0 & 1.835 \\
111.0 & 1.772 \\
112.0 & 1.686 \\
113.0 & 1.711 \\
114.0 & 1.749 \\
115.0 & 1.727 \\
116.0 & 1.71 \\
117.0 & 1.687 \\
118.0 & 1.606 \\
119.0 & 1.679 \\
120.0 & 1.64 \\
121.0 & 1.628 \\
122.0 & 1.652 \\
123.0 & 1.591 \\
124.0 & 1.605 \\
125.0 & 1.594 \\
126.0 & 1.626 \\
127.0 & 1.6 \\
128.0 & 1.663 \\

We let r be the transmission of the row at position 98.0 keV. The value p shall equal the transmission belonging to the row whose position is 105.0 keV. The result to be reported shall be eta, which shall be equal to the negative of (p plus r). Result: -3.58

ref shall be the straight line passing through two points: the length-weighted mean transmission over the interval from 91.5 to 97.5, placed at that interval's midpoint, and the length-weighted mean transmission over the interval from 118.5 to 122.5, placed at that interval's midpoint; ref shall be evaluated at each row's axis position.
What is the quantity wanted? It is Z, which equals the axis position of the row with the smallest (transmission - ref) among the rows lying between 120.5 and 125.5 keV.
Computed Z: 123.0 keV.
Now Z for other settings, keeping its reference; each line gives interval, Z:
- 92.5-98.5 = 94.0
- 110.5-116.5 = 112.0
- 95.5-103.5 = 97.0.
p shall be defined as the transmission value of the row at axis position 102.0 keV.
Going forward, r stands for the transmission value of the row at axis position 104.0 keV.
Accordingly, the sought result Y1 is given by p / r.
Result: 1.02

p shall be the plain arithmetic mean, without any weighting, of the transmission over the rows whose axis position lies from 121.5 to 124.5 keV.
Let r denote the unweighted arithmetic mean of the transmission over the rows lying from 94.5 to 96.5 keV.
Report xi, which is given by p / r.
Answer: 0.89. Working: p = 1.62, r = 1.81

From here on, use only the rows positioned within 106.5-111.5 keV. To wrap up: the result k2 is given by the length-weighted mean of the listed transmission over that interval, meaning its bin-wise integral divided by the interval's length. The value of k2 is 1.787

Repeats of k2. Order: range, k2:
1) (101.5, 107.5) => 1.799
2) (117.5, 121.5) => 1.638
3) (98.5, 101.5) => 1.891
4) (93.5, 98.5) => 1.797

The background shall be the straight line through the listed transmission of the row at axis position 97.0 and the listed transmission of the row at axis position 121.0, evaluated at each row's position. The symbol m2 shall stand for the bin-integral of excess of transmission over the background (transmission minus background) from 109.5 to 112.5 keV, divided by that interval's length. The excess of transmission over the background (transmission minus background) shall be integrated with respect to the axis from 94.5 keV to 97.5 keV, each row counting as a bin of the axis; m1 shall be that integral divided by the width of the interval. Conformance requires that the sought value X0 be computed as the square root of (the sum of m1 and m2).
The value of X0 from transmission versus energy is 0.23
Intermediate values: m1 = -0.01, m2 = 0.06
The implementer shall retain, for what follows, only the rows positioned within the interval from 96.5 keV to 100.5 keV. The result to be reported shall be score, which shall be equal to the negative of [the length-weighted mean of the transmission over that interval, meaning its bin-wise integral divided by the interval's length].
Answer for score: -1.84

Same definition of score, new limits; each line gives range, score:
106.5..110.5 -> -1.79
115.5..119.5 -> -1.67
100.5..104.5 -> -1.87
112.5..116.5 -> -1.72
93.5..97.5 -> -1.80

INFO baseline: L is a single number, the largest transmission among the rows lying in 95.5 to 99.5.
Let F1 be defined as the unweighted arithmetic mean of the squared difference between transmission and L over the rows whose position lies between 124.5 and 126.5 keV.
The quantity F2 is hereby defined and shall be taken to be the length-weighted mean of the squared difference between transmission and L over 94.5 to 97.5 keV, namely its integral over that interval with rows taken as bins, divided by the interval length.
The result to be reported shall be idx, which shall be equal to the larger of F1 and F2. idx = 0.059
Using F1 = 0.059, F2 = 0.002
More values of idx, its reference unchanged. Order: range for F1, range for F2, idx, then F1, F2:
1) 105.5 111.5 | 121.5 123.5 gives 0.055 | 0.007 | 0.055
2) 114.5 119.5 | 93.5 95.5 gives 0.031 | 0.031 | 0.006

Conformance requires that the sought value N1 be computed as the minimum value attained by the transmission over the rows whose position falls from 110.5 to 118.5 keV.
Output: 1.606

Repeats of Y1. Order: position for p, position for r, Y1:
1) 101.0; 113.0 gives 1.12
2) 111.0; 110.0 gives 0.97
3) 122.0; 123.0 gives 1.04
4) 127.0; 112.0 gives 0.95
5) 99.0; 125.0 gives 1.16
